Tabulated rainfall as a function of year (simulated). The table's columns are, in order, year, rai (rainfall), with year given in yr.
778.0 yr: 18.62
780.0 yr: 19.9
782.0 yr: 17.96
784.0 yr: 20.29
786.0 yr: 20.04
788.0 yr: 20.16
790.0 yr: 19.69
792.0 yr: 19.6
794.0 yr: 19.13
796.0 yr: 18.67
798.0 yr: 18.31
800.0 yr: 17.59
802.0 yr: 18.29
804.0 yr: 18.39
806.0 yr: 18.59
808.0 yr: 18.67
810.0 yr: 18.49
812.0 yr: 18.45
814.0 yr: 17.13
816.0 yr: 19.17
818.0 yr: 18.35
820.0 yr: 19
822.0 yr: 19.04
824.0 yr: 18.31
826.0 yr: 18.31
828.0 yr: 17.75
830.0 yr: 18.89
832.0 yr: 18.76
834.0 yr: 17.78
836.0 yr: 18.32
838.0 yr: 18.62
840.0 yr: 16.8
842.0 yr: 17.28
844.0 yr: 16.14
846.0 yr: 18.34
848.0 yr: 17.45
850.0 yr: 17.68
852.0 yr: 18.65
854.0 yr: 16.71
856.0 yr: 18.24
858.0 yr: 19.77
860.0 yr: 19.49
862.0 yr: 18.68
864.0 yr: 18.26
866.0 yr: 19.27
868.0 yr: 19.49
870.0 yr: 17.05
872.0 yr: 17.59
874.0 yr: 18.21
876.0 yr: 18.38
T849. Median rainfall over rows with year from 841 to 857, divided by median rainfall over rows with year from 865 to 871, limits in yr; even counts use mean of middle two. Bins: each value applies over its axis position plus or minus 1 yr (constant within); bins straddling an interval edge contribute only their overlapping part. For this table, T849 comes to 0.91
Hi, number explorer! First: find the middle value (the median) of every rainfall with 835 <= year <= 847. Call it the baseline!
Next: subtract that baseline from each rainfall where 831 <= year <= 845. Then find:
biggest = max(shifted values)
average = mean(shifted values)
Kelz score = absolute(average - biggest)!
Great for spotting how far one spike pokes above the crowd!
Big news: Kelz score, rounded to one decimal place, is 1.1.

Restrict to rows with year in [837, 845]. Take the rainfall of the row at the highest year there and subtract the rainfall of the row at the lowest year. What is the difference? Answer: -2.5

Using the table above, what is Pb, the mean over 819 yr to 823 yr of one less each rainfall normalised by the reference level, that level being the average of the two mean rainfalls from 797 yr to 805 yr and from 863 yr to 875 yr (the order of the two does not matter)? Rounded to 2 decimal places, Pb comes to -0.04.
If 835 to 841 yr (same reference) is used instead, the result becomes 0.02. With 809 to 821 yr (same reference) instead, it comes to -0.01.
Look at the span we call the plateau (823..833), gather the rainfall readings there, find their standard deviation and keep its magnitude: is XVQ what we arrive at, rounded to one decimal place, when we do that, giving 0.4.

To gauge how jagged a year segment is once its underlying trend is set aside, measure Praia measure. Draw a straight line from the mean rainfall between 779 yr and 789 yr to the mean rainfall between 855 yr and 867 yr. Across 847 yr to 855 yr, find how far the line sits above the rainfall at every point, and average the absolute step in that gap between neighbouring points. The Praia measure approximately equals 1.05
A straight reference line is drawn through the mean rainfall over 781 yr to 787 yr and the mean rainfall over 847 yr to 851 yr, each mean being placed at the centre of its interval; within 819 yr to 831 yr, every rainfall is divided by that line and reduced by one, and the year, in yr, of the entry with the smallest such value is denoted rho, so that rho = 828.0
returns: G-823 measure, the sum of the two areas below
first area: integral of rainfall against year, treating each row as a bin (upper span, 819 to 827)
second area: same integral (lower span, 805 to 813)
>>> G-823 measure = 298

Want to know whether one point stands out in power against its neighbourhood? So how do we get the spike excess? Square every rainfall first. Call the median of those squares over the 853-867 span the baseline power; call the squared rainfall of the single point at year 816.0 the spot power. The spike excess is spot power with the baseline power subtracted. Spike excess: 19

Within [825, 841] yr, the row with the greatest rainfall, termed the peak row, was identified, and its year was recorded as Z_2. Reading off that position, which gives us 830.0 yr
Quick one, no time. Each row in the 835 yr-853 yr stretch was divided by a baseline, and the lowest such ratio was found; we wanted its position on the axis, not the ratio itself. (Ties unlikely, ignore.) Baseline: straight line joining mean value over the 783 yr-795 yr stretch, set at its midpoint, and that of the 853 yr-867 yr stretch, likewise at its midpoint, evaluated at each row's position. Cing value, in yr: 844.0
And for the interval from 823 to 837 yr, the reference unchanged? 828.0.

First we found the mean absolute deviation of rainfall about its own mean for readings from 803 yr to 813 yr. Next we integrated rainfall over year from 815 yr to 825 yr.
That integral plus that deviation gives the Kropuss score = 188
